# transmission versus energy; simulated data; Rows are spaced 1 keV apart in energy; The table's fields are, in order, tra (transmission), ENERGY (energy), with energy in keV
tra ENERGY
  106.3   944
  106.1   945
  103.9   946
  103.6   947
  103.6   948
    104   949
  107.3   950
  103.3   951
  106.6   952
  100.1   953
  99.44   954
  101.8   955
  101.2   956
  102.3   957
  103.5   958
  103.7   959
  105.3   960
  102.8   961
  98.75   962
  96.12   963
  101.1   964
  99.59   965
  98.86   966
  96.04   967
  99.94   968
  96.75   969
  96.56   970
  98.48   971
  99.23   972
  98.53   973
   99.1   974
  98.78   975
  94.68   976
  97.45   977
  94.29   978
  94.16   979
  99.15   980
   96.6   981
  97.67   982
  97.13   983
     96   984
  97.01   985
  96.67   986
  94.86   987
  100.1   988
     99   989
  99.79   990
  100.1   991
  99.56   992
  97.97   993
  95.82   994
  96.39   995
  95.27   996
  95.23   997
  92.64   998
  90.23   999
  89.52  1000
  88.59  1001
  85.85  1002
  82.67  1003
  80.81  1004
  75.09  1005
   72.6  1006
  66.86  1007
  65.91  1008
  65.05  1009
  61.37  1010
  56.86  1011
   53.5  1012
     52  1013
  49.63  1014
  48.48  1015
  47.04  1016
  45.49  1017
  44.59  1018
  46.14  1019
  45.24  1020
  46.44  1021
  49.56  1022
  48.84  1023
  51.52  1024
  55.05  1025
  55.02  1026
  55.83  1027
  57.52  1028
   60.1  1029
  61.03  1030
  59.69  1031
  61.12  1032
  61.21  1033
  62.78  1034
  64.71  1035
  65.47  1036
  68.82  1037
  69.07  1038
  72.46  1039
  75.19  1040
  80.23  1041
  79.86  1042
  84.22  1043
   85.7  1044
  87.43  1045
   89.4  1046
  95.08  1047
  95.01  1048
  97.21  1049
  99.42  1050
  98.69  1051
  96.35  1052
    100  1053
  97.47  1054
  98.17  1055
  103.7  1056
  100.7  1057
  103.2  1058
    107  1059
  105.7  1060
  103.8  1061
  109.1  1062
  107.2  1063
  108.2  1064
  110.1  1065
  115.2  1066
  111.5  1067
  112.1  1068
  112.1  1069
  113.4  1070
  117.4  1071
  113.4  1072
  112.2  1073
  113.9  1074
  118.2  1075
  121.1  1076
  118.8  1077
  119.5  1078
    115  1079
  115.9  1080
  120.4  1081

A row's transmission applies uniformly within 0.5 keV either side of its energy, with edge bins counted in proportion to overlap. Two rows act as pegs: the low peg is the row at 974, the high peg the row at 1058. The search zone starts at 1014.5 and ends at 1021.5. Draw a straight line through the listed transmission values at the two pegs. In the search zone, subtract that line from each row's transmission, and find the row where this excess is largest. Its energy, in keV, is 1015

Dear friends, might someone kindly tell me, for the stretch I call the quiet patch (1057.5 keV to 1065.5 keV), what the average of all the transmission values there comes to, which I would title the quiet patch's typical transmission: 107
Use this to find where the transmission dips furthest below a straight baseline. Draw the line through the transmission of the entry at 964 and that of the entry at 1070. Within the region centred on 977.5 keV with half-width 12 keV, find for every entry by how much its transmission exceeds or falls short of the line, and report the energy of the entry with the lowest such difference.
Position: 987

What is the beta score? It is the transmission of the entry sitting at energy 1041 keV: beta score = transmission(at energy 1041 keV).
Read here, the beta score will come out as 80.23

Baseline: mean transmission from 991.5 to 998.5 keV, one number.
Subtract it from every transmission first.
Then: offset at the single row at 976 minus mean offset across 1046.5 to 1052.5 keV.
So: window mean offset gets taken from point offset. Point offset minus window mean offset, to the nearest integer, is -2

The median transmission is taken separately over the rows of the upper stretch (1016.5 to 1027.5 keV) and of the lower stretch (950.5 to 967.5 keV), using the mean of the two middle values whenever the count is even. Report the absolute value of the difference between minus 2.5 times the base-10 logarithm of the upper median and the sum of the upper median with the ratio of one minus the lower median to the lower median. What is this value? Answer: 52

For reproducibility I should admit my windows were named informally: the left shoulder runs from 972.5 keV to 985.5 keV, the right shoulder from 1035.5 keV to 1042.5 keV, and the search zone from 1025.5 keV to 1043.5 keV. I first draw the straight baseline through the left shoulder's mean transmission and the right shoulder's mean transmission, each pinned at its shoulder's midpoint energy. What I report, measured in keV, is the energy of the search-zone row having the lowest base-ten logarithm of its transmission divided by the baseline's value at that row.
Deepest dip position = 1026 keV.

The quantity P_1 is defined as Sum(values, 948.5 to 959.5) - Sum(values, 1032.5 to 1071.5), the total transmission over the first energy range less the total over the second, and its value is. -2531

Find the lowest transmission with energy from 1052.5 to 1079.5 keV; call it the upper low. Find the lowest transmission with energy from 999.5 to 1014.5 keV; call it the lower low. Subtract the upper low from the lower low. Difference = -48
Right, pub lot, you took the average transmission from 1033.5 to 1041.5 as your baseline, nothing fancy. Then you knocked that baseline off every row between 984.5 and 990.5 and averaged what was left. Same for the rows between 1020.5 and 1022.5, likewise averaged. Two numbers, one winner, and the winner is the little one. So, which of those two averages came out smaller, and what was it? -22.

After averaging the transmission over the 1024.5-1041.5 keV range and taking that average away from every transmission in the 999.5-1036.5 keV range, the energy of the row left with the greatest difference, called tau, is 1000 keV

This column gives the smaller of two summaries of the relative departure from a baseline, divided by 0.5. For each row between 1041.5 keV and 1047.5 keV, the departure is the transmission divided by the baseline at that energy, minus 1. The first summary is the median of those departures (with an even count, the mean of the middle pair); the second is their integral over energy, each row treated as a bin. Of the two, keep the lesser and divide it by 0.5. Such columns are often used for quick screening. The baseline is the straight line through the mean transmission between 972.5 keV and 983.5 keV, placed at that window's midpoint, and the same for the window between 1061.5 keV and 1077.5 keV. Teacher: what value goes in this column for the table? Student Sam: -2.42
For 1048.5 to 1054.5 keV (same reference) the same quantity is -1.30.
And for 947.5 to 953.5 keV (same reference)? 0.26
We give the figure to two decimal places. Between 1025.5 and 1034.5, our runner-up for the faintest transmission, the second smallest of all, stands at 55.83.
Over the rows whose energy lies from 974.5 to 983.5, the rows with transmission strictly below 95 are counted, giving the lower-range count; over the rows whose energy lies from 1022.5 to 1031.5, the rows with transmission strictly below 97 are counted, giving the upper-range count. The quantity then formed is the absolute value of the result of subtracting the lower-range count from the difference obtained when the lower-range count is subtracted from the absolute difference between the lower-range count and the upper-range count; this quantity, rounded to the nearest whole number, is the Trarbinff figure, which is 0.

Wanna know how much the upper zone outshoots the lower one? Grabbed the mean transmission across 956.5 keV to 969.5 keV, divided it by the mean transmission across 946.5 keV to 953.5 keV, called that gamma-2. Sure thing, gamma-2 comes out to 0.96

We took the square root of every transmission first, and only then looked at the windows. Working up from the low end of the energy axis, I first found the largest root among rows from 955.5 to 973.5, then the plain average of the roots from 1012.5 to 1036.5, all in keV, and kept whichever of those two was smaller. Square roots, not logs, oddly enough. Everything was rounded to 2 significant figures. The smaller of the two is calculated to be 7.3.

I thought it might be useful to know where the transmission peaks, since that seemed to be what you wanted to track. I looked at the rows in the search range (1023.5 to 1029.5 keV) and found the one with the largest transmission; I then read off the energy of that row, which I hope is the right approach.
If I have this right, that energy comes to 1029 keV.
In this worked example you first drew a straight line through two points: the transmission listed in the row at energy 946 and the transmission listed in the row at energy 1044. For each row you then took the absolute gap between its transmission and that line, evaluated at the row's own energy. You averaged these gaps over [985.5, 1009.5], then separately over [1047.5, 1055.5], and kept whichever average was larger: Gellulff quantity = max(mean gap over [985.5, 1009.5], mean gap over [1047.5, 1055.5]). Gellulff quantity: 13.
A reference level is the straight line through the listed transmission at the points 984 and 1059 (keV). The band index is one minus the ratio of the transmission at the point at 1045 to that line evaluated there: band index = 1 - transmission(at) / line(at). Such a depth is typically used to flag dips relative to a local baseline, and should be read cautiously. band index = 0.17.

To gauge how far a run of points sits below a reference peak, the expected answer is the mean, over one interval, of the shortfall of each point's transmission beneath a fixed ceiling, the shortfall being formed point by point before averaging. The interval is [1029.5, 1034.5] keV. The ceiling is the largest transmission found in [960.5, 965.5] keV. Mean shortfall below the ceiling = 42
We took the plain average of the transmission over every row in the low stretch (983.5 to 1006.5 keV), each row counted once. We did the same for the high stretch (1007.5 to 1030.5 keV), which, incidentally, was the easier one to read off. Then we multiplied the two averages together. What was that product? 4902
